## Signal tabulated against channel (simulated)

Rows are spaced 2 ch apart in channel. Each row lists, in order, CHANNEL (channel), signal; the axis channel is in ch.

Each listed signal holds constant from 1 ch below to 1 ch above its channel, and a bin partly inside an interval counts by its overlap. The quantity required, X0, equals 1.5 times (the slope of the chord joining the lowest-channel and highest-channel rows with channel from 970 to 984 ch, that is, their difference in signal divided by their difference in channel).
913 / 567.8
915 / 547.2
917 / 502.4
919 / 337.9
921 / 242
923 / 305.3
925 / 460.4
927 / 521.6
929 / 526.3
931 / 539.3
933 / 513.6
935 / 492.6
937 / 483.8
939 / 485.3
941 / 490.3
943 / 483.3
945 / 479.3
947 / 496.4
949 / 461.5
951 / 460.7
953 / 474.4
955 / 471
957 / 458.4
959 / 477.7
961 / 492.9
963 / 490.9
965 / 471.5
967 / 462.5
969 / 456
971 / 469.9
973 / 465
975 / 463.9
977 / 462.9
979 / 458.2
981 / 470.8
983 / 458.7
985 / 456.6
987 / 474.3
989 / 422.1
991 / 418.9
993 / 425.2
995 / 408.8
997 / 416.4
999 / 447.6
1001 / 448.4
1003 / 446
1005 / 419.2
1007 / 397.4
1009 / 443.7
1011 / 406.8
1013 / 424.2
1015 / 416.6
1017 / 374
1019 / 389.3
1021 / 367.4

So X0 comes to -1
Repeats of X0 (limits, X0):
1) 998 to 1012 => -5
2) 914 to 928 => -3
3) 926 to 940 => -5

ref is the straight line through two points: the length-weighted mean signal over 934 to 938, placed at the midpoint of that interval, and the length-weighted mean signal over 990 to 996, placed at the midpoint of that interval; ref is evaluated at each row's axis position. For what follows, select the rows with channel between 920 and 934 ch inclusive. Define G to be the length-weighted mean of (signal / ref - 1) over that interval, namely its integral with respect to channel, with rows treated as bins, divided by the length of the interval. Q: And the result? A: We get -0.109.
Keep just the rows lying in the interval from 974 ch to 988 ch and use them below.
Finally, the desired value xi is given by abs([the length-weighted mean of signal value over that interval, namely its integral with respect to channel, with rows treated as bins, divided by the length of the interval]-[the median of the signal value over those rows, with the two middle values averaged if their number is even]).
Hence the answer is 0.7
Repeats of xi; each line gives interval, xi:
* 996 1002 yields 10.1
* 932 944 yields 3.7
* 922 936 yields 33.7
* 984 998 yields 9.7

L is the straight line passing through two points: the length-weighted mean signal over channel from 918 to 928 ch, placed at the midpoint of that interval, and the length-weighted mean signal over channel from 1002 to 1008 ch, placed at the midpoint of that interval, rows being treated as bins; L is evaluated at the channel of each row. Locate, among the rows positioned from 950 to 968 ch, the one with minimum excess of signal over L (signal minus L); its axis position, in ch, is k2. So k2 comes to 967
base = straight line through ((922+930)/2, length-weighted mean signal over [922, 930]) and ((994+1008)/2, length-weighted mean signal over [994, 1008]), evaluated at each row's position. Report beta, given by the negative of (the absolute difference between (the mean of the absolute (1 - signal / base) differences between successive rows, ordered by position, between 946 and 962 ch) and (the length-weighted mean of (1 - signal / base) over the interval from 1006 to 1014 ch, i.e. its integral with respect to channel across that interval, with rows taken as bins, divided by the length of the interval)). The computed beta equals -0.020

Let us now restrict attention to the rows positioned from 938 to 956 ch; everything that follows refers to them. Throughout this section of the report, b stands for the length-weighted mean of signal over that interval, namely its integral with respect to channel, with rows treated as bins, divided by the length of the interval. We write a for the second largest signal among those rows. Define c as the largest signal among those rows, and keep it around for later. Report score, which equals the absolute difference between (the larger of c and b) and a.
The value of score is 6.1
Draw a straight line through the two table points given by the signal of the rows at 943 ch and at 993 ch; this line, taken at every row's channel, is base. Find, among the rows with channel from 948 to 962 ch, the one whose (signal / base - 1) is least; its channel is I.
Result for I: 949 ch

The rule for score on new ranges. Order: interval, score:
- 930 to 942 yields 25.7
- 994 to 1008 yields 0.8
